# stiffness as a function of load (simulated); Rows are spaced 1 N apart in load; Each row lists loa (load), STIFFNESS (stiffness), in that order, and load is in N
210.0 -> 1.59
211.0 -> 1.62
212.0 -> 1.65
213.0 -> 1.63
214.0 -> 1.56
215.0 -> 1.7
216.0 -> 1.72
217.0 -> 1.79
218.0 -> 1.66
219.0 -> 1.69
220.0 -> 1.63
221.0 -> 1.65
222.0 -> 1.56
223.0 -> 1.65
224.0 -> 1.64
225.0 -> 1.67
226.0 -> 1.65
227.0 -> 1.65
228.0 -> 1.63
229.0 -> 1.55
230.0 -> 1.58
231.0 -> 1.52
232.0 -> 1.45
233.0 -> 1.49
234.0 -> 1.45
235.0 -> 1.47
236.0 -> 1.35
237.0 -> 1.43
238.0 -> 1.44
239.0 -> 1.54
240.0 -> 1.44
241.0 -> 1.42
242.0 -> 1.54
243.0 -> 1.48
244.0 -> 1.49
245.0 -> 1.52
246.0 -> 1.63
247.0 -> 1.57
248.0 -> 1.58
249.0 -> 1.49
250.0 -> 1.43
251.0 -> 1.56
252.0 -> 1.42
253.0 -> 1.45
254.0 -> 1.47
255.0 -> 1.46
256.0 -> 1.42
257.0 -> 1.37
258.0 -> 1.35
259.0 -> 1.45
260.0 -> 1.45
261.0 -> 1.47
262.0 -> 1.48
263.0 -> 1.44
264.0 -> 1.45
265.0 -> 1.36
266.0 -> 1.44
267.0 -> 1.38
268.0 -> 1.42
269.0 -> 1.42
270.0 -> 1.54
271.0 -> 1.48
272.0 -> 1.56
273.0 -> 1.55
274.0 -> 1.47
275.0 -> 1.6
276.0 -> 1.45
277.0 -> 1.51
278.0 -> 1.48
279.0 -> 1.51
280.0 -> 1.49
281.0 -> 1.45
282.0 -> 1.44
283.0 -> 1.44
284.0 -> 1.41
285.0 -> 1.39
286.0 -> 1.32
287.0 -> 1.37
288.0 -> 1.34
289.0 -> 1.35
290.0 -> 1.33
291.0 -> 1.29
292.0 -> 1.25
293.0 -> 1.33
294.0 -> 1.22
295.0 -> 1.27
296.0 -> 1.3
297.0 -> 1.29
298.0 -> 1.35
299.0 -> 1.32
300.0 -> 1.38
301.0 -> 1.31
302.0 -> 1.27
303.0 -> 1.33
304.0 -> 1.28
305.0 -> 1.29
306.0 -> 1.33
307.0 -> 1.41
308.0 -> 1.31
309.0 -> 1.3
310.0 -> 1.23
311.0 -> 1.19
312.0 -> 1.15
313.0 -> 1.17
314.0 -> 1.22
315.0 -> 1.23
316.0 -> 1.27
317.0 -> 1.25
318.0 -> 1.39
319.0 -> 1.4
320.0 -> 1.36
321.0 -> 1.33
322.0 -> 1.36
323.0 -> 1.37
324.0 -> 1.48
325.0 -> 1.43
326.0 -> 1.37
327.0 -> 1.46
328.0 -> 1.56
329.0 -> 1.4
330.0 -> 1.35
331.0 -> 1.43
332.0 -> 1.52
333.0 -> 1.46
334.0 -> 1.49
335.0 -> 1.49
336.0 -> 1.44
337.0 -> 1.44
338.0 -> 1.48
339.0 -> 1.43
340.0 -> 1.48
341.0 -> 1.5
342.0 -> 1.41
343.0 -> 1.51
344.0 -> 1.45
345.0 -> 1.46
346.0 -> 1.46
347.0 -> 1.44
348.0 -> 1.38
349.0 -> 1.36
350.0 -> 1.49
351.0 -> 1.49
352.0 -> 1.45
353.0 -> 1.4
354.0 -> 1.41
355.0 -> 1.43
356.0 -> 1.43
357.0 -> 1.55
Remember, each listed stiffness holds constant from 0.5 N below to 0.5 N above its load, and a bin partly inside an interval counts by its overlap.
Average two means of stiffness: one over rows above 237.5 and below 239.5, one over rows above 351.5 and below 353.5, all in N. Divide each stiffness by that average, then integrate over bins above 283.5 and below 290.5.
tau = 6.52 N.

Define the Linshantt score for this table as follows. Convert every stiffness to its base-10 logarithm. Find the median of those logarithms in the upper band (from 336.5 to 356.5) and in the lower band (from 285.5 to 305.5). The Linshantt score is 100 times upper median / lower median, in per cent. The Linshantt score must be 134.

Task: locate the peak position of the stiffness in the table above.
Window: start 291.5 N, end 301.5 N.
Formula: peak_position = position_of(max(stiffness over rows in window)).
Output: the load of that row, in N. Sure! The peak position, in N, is 300.0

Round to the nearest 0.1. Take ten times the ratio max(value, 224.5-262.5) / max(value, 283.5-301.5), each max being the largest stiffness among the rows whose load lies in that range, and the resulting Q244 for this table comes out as 11.8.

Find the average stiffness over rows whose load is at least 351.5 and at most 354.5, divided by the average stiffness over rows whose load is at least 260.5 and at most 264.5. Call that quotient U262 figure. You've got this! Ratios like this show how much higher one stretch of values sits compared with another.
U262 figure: 0.97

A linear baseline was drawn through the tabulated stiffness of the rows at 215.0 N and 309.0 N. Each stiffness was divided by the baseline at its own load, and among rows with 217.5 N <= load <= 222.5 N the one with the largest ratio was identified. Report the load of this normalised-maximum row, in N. 219.0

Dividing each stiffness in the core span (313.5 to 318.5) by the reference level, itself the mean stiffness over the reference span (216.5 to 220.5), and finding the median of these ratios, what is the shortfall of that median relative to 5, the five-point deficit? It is 4.26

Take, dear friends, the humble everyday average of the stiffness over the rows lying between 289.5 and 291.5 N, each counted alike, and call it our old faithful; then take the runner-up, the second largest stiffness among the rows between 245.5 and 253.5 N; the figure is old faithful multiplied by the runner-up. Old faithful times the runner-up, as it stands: 2.07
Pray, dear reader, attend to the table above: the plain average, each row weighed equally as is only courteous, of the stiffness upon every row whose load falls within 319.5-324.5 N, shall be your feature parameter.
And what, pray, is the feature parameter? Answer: 1.38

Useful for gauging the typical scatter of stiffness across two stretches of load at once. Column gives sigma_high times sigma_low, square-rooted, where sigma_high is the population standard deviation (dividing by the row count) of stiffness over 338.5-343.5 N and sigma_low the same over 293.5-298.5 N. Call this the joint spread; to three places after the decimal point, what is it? 0.041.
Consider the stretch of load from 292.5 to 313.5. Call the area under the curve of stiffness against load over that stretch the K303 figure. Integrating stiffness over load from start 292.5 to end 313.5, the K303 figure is 27.0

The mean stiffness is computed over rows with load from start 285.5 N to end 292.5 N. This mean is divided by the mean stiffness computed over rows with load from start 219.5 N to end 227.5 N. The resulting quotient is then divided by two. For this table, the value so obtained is 0.40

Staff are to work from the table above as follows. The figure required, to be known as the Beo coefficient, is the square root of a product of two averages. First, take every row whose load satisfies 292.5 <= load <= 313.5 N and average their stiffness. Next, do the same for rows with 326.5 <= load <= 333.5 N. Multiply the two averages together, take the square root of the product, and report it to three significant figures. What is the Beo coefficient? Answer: 1.37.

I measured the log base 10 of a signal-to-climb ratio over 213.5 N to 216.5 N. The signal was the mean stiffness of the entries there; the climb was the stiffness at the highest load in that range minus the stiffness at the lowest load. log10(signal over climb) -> 1.0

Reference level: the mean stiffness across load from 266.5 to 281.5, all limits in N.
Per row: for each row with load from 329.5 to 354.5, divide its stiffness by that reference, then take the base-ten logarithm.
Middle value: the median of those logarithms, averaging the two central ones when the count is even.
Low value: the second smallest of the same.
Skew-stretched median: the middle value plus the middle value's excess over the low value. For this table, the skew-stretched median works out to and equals 0.017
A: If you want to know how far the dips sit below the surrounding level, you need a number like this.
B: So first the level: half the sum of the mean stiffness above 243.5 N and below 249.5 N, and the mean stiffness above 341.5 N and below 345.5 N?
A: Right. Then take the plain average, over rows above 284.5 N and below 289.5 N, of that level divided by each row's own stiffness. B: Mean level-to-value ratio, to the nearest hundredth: 1.11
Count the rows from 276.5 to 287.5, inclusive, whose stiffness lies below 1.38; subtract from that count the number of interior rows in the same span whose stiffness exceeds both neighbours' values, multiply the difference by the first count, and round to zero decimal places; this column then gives 2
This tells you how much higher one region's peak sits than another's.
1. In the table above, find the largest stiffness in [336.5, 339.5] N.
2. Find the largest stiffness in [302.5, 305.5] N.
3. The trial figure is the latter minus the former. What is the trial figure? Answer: -0.15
